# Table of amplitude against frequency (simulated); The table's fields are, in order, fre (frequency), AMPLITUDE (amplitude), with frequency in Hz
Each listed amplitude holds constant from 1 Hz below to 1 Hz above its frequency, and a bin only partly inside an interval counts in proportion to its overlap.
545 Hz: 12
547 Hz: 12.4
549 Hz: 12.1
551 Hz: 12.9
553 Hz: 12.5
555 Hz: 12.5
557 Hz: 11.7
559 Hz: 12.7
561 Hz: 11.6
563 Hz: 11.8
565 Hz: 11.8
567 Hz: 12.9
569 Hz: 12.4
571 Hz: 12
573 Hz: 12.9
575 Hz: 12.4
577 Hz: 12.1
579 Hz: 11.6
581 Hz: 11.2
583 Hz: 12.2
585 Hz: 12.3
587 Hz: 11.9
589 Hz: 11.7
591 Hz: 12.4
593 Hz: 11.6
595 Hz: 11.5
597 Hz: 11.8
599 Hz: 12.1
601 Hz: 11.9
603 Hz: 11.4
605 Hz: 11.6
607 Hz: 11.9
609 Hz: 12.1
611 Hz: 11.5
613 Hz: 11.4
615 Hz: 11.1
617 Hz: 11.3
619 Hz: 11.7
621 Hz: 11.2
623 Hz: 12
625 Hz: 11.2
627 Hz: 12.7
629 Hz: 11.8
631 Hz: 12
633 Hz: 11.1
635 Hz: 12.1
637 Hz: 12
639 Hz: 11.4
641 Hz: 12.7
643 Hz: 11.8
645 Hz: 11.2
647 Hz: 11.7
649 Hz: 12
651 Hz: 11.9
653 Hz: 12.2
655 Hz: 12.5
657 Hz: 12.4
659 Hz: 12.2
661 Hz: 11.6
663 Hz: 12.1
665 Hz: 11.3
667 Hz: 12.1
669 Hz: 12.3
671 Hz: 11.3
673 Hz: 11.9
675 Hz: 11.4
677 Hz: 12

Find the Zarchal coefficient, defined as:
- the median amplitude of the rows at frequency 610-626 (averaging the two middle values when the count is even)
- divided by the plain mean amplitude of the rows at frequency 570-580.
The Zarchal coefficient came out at 0.93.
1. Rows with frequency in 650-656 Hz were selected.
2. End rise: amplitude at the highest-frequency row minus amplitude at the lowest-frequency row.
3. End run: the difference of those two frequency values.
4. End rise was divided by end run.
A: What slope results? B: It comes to 0.15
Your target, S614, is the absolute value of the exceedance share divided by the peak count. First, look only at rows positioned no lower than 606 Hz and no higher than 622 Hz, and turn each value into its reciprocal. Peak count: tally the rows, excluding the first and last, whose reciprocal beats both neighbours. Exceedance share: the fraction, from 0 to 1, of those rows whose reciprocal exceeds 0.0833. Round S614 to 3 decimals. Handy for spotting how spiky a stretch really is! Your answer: 0.875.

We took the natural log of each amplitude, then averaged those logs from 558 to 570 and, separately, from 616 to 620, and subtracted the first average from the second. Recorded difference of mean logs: -0.06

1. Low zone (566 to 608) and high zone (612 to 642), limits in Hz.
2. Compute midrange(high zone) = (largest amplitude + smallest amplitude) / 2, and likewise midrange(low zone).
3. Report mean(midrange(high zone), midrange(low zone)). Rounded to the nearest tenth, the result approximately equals 12.0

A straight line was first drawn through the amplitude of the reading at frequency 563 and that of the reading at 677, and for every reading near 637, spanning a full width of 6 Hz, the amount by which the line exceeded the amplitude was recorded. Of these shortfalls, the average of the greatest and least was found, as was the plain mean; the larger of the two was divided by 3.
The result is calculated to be 0.060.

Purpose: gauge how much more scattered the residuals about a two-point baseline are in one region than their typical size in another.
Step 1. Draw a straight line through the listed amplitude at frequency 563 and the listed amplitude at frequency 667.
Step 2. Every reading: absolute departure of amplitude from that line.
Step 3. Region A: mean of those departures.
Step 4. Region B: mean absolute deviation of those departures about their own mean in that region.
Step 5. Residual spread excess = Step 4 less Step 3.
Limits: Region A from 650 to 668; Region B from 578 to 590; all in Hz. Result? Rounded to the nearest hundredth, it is -0.11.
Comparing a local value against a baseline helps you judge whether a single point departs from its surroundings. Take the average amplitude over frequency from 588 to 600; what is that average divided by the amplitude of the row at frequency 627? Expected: 0.93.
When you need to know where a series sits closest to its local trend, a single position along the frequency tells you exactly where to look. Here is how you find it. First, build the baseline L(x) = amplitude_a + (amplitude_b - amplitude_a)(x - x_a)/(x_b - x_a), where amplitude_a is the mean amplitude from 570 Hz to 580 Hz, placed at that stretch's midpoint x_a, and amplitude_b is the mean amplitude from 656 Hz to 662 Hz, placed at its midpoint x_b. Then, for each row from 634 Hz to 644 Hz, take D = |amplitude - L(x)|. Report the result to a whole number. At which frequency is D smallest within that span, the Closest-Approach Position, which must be 635 Hz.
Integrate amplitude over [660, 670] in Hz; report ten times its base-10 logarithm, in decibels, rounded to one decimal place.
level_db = 20.7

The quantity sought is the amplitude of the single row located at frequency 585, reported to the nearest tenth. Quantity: 12.3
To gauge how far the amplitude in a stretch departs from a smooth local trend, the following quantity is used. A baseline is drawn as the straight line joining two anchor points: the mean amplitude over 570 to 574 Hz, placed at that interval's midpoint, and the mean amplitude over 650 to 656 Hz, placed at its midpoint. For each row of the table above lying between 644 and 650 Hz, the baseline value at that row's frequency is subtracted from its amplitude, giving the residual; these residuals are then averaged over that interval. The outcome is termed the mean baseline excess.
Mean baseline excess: -0.59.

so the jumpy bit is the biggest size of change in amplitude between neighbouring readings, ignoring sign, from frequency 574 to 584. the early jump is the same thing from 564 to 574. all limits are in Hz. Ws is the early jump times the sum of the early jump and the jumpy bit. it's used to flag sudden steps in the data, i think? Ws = 2.3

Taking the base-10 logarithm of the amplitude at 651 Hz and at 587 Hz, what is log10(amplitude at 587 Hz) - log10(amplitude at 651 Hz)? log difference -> 0.00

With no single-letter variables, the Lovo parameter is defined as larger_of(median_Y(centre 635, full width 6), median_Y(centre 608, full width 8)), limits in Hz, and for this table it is 12.0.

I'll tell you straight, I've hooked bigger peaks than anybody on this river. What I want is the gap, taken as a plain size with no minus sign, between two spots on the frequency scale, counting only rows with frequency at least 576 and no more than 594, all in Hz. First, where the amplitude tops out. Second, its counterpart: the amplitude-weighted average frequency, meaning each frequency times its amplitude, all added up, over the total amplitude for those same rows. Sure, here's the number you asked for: 6.0 Hz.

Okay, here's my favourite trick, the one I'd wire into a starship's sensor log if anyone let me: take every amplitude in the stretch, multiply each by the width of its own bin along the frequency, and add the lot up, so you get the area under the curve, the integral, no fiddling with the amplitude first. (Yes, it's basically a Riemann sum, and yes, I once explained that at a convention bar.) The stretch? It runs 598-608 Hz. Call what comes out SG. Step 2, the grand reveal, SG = 118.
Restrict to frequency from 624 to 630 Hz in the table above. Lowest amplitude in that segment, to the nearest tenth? 11.2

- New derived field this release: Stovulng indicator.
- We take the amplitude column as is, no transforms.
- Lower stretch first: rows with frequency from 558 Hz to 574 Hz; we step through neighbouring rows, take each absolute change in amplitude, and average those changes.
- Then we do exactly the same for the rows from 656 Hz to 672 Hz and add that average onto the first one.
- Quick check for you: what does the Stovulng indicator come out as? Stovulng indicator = 1.19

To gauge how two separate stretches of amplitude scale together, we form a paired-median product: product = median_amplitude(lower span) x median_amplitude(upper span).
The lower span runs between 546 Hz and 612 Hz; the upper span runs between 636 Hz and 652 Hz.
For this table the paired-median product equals 142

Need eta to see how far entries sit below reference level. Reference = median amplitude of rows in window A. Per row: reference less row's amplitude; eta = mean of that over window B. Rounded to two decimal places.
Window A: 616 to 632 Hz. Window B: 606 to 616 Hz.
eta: 0.15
